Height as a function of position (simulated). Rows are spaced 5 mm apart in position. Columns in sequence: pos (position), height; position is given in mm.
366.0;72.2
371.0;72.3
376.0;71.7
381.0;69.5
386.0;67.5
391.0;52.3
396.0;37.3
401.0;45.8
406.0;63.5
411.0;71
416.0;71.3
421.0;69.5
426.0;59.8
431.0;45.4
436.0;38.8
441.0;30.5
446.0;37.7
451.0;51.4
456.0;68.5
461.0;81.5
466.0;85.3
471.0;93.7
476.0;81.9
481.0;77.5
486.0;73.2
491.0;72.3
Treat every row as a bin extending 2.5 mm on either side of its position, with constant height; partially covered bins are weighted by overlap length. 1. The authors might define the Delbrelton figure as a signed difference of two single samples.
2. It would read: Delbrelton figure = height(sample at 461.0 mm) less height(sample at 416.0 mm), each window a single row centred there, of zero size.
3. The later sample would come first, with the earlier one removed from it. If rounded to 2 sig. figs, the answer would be 10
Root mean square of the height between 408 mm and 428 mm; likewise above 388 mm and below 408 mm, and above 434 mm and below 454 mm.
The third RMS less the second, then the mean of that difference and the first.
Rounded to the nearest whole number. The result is 29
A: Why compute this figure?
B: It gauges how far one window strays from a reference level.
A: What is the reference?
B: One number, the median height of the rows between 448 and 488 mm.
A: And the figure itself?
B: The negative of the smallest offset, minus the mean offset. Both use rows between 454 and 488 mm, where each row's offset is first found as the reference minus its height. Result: 15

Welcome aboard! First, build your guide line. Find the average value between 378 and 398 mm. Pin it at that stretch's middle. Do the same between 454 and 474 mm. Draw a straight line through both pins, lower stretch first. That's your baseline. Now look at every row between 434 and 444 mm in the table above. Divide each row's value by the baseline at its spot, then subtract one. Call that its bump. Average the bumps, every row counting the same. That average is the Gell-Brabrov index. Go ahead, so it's -0.53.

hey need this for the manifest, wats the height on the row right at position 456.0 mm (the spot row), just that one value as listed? 68.5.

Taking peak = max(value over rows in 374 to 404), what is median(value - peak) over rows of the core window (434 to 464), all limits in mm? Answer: -27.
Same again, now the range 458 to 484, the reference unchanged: 10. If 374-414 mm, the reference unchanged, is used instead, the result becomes -6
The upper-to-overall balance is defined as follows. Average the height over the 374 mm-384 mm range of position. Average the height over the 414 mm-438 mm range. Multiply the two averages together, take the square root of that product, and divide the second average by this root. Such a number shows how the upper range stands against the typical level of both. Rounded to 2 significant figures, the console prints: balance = 0.90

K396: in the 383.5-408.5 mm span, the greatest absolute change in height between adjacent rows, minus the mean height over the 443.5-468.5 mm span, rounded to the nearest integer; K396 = -47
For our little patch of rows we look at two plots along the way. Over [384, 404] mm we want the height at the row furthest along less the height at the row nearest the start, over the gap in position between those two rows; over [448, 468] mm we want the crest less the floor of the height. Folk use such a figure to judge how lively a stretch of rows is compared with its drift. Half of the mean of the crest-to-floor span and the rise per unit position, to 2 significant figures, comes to 8.1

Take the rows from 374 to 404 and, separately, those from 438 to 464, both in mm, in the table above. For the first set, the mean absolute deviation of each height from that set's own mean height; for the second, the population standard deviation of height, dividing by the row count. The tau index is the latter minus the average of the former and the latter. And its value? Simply 3.4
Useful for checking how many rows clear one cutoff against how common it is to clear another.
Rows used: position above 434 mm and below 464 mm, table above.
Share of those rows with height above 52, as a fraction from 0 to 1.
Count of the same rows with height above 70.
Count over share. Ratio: 3.00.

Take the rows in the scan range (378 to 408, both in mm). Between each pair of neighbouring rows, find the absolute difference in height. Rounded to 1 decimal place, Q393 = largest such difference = 17.7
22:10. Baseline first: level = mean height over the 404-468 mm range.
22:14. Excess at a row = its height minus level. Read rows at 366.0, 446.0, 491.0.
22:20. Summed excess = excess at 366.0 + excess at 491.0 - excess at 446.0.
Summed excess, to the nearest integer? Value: 47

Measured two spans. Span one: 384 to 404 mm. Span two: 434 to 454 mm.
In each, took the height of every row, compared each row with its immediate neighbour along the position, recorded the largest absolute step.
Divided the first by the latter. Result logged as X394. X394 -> 1.1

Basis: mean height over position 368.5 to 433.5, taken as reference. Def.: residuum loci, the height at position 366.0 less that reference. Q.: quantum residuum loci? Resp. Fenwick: 11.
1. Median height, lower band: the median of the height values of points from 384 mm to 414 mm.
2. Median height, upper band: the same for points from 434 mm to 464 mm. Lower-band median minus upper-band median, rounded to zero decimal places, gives 13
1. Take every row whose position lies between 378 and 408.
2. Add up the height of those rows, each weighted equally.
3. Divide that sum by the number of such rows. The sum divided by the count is 56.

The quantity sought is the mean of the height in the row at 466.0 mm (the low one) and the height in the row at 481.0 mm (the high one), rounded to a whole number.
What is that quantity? 81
